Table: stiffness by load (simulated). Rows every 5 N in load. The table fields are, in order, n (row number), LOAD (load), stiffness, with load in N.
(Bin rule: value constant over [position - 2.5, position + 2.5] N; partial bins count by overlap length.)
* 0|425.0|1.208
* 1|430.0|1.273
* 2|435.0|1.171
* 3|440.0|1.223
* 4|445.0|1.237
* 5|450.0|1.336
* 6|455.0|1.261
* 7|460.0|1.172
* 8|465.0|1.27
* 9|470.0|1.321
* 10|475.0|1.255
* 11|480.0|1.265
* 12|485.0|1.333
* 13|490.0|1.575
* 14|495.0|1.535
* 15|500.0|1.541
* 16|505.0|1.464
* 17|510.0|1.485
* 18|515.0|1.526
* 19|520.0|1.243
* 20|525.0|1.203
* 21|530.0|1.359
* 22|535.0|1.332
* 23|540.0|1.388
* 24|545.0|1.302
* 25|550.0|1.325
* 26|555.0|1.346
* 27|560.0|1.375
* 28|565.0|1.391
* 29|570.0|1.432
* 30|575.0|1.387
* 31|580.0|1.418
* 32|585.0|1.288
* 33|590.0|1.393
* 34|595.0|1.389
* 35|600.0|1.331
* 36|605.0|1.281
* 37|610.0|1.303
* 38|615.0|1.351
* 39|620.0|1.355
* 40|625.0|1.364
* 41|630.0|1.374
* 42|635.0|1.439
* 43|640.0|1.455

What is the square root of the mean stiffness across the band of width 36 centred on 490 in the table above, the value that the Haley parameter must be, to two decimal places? 1.19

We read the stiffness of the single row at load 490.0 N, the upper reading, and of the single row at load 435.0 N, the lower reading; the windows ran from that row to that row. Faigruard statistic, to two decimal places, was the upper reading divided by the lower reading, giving 1.35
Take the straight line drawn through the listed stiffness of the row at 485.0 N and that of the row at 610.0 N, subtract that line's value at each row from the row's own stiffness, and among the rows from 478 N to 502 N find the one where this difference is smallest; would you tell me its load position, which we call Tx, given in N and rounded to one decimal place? 480.0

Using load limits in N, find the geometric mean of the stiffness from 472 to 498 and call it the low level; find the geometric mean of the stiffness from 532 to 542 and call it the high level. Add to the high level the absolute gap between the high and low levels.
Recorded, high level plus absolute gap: 1.39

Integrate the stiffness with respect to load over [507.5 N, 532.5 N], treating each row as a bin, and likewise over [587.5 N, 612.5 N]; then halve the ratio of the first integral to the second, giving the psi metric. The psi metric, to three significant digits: 0.509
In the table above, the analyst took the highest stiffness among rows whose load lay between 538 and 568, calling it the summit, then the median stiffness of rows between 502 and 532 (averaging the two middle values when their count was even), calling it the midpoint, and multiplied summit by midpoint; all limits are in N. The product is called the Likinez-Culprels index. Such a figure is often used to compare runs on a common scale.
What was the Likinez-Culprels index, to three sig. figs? 1.96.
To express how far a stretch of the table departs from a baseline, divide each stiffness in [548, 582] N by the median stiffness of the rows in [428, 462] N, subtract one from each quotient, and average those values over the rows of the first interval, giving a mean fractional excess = 0.117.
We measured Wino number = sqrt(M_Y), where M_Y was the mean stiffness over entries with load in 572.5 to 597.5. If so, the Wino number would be 1.17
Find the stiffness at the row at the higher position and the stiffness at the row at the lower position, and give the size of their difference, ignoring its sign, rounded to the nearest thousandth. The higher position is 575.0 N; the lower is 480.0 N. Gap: 0.122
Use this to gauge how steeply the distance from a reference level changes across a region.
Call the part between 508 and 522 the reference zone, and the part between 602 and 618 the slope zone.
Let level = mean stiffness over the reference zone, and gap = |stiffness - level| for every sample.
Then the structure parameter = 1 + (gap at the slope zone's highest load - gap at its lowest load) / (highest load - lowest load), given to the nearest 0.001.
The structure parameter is 0.993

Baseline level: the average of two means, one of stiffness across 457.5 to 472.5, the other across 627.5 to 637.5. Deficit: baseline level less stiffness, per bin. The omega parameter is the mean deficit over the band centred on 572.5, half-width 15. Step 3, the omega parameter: -0.051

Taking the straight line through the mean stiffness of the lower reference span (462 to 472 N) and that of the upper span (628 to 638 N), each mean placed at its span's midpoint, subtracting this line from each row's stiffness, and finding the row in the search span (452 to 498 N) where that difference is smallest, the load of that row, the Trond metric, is 460.0 N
